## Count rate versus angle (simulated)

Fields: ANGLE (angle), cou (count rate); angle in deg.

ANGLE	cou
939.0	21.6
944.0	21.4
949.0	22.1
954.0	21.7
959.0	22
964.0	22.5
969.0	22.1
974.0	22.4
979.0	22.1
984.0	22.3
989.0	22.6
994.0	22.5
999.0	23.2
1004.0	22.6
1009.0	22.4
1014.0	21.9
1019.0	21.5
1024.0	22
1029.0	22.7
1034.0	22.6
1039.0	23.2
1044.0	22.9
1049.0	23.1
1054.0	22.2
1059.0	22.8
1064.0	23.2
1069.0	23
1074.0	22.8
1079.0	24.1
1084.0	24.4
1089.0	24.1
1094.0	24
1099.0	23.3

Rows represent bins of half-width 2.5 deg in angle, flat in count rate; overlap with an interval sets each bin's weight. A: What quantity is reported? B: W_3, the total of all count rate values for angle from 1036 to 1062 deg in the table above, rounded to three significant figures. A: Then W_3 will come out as 114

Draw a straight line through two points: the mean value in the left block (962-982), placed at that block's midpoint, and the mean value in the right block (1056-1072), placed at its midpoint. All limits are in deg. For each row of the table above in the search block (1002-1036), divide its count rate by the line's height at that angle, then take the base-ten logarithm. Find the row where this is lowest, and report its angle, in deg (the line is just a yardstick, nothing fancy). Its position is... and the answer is 1019.0 deg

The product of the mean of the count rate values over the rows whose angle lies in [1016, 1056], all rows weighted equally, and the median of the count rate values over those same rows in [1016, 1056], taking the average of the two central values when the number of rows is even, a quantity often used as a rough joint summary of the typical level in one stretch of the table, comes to 510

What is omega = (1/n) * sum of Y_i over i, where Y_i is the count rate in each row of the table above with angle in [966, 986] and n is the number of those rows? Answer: 22.2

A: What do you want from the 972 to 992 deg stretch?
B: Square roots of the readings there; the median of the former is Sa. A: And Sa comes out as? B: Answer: 4.73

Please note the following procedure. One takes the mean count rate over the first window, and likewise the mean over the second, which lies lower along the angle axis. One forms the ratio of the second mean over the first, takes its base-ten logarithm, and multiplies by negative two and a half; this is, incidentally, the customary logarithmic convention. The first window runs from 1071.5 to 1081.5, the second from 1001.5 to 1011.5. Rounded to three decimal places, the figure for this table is 0.045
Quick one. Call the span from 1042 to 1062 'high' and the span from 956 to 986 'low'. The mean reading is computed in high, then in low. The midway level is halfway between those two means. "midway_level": 22.5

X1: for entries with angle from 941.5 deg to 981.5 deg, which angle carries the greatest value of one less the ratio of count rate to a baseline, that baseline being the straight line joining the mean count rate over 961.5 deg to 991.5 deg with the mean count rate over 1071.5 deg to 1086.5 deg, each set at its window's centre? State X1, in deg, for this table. 944.0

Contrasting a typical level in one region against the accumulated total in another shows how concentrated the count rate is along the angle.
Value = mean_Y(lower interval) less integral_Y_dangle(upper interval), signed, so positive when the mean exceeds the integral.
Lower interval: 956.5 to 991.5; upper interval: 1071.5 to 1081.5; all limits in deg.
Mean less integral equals -212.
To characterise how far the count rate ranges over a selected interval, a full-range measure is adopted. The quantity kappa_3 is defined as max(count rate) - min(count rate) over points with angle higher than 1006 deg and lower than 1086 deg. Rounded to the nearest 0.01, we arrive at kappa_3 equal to 2.90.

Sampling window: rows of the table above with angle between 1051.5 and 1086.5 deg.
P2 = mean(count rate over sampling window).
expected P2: 23.2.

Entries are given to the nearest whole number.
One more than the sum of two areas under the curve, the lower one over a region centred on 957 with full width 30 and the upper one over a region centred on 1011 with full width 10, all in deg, 882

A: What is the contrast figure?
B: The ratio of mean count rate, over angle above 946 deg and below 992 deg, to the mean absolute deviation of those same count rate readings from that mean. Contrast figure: 100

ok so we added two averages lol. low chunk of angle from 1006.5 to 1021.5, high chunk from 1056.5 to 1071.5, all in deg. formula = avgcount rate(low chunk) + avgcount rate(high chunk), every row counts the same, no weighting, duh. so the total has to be 44.9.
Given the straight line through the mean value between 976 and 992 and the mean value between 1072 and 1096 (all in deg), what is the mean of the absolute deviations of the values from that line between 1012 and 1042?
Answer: 0.68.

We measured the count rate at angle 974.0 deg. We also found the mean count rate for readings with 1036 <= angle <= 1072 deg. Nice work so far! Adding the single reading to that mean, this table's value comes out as 45.3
